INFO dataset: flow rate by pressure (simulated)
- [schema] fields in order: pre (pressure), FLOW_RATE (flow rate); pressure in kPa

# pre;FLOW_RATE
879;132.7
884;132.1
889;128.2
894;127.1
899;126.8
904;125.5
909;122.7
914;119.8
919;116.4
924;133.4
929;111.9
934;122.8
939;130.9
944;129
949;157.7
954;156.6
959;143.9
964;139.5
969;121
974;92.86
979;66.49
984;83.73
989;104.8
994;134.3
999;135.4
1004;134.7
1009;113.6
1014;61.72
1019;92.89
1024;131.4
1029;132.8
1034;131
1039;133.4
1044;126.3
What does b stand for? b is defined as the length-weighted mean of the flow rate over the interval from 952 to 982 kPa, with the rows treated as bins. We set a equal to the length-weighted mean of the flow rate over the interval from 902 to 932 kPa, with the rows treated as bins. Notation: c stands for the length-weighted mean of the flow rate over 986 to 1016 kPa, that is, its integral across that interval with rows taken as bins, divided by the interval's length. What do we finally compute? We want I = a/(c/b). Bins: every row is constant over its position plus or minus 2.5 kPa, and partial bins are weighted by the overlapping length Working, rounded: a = 122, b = 119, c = 114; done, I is 126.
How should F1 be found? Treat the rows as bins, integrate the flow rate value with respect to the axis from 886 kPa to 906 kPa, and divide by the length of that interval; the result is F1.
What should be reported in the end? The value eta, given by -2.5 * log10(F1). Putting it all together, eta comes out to -5.260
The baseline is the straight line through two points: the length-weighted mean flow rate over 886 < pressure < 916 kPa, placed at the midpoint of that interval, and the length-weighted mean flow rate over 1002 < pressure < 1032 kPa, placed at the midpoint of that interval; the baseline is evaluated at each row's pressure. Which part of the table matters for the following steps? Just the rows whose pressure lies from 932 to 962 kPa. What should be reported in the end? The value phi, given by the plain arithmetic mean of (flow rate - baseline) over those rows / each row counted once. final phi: 20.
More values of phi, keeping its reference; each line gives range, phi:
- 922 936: 1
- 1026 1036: 23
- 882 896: 2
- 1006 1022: -22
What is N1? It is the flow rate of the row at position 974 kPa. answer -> 92.86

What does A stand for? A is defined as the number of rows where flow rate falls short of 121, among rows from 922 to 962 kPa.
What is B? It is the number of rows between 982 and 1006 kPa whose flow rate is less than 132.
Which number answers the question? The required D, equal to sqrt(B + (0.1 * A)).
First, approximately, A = 1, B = 2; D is 1.45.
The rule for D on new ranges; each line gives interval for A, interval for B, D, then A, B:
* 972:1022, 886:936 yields 3.11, 7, 9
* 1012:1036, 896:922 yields 2.28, 2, 5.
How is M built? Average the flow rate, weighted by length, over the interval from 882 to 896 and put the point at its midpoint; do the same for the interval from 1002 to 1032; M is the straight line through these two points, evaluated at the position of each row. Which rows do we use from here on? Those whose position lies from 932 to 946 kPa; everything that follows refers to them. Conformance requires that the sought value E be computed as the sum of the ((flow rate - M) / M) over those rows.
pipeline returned 0.14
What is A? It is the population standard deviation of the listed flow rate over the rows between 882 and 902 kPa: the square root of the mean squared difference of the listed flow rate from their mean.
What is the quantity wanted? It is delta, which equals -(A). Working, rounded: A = 2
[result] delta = -2.1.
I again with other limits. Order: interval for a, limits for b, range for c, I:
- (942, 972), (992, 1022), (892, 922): 128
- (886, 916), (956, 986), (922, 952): 104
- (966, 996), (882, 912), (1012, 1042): 111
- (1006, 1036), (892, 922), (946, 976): 100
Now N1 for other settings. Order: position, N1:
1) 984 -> 83.73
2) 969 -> 121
